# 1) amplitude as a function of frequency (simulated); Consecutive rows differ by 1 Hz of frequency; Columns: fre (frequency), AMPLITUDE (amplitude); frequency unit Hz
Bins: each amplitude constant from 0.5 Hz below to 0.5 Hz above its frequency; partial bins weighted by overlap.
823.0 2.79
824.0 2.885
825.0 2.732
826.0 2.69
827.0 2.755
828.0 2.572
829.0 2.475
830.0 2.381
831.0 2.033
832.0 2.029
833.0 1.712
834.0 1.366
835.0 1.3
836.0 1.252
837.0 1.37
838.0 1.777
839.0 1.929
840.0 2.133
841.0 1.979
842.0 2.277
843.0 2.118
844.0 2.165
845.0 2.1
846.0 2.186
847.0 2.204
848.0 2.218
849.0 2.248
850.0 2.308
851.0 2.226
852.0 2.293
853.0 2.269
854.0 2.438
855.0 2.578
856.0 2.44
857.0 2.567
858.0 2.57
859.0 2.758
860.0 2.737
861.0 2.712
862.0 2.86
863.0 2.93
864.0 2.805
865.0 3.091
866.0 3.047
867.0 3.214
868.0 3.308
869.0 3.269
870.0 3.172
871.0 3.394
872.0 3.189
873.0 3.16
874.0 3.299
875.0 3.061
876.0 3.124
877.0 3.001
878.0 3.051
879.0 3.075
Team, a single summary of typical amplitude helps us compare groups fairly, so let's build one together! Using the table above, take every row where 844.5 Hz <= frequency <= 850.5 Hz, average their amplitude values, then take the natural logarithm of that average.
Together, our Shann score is 0.79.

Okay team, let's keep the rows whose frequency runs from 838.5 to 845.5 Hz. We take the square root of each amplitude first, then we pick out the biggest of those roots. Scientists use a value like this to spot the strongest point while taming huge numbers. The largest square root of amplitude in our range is 1.51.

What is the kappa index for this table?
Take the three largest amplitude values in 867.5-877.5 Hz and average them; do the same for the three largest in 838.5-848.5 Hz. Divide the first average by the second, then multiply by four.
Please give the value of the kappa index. 5.97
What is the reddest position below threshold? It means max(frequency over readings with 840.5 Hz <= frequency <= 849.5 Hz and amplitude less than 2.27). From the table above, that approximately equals 849.0 Hz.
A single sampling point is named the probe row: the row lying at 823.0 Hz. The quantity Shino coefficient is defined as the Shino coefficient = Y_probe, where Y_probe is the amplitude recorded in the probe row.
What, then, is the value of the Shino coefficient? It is 2.79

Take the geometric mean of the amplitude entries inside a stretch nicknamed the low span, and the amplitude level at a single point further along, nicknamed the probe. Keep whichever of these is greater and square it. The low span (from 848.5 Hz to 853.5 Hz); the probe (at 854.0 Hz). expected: 5.9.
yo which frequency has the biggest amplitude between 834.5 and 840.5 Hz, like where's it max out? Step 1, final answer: 840.0 Hz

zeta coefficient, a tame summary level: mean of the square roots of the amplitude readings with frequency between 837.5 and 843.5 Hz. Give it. 1.43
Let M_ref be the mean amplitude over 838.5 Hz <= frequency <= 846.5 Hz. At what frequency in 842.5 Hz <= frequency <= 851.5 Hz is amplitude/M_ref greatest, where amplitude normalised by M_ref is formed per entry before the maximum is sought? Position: 850.0 Hz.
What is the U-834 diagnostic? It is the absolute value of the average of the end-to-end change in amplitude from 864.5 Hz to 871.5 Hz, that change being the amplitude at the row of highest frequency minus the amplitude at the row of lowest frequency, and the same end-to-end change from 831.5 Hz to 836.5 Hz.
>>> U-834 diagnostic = 0.24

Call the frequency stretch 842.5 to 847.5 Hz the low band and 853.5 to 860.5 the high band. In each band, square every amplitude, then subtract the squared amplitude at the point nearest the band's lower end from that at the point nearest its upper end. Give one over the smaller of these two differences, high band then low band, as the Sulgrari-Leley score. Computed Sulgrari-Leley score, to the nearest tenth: 2.7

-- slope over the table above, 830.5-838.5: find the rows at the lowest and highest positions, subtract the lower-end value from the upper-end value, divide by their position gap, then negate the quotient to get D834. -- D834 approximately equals 0.037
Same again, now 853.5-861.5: -0.039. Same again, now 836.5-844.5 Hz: -0.114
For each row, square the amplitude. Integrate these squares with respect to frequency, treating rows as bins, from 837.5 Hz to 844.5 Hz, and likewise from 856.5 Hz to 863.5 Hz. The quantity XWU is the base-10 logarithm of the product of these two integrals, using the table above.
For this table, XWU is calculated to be 3.2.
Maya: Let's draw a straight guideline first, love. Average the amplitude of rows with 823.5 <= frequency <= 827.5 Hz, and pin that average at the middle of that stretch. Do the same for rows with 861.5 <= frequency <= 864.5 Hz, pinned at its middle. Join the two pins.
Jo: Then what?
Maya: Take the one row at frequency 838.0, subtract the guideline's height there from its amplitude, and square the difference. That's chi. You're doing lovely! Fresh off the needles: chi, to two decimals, 1.04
